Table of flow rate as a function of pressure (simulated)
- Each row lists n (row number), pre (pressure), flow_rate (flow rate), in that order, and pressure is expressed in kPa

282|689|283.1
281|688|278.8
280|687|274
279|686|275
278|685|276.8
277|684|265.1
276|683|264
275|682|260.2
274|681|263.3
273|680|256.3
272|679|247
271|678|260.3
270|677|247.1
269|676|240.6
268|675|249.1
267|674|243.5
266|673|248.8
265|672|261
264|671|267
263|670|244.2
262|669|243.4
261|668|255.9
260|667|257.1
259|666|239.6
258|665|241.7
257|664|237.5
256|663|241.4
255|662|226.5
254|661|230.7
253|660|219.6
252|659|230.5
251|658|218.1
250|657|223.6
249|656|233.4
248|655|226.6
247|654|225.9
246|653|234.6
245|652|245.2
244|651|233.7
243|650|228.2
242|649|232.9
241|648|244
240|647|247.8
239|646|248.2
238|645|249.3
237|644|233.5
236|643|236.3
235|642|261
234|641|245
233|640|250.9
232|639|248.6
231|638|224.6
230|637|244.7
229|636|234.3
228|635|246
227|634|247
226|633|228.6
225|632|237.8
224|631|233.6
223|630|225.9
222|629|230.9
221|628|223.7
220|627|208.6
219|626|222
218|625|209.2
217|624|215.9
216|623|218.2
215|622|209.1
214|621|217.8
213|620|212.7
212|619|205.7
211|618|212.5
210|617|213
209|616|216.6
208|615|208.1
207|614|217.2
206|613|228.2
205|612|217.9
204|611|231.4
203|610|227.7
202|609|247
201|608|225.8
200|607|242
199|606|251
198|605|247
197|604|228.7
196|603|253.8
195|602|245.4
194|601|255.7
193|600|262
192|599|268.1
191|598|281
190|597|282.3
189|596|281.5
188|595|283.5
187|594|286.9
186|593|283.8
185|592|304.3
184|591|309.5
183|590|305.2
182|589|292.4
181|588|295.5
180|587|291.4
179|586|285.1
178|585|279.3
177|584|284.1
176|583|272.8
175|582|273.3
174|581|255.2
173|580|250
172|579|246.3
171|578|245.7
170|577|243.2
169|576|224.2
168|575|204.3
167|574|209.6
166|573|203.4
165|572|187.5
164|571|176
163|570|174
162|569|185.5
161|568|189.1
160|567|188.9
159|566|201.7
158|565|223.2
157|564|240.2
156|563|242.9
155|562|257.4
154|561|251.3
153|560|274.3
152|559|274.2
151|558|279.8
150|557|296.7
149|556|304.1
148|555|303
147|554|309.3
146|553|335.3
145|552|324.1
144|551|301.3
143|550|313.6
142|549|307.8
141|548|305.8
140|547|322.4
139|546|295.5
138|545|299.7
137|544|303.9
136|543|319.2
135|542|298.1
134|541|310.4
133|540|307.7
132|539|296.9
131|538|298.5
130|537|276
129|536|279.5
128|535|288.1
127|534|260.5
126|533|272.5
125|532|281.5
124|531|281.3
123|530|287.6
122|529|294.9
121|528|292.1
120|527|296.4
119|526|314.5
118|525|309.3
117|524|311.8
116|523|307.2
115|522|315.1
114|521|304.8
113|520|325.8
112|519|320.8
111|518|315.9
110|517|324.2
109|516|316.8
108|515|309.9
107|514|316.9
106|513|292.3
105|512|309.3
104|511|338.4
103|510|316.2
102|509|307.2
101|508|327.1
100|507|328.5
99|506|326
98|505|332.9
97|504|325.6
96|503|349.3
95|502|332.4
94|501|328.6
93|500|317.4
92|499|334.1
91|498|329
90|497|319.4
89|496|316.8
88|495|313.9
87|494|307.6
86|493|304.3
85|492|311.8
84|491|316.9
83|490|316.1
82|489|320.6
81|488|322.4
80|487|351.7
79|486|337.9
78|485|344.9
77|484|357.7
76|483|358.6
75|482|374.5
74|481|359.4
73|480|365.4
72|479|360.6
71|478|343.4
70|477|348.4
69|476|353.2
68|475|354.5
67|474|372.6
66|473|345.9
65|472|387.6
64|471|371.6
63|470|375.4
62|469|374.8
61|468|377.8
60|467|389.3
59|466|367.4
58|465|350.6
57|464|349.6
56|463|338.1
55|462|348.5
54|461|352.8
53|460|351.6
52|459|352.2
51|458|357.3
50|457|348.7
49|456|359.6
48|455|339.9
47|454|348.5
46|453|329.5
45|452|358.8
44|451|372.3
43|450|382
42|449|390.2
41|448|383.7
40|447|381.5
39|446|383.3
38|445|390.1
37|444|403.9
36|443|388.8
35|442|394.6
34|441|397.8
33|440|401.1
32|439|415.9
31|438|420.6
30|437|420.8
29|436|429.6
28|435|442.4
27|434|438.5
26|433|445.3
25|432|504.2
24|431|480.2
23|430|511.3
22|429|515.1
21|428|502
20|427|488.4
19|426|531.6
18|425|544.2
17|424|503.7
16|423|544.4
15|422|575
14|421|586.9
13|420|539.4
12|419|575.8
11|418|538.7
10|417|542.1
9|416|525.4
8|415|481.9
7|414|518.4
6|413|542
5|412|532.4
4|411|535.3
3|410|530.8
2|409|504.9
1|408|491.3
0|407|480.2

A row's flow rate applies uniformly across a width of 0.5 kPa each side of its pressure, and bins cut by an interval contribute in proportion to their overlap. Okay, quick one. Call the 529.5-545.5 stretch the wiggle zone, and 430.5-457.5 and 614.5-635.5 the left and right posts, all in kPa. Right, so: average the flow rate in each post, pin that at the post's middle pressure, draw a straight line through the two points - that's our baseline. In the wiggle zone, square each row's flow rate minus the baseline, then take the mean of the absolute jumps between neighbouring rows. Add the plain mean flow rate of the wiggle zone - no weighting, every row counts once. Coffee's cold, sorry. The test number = 700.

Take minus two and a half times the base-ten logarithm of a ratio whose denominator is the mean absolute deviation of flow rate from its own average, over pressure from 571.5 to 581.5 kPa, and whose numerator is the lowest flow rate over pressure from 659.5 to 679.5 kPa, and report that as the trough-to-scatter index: -2.54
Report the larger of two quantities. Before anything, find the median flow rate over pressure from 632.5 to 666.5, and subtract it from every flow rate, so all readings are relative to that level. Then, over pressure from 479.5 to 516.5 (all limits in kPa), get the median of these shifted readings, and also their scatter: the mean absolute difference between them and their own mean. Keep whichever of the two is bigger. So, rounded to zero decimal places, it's 90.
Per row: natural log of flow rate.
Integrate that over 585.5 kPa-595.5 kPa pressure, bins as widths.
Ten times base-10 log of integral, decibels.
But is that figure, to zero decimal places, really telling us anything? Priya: 18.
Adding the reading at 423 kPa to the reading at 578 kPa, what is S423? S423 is 790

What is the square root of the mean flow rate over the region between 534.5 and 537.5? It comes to 16.8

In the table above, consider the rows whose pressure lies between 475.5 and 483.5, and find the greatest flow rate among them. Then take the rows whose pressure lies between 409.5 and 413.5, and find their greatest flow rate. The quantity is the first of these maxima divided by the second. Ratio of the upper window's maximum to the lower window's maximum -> 0.69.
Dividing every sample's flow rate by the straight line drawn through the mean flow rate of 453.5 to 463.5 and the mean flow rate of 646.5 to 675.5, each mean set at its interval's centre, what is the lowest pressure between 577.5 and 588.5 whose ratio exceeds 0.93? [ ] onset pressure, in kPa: 582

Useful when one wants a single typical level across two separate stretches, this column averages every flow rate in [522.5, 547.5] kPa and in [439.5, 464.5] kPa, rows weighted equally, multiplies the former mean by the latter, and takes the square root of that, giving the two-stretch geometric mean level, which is 330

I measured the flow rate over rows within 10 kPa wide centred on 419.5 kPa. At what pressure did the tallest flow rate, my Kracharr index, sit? 421 kPa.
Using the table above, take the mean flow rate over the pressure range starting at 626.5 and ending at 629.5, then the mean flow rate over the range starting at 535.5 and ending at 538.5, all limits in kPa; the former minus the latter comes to -64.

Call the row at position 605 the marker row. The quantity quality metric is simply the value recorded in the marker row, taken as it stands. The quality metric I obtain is 247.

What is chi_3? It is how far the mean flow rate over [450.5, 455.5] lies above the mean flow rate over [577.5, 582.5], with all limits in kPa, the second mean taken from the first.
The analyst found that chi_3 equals 96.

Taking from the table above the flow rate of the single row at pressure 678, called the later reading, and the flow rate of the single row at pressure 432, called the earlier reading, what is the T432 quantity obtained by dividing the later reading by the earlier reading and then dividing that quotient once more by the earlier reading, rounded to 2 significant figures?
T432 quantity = 0.0010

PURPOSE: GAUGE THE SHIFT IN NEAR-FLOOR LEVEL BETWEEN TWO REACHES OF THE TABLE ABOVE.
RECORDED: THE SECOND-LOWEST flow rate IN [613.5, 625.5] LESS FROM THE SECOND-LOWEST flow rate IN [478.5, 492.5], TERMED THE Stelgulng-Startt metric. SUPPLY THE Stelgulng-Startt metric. 108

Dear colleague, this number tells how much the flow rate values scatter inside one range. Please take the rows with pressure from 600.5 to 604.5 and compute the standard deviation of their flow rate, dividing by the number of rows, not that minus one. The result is 11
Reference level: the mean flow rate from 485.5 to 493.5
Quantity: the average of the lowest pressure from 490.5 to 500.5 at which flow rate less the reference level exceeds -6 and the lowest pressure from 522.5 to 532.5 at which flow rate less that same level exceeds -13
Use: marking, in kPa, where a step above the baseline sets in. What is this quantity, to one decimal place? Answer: 507.5 kPa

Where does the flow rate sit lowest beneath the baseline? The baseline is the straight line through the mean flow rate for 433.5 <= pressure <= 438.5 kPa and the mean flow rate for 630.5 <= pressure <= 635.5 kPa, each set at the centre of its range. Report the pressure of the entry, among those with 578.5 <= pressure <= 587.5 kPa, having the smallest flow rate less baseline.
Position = 579 kPa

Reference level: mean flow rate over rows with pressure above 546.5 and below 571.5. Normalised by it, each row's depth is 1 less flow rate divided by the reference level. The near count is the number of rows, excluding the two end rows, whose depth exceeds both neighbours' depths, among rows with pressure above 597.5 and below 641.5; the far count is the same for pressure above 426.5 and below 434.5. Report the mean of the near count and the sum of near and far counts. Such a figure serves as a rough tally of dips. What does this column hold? 14.5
